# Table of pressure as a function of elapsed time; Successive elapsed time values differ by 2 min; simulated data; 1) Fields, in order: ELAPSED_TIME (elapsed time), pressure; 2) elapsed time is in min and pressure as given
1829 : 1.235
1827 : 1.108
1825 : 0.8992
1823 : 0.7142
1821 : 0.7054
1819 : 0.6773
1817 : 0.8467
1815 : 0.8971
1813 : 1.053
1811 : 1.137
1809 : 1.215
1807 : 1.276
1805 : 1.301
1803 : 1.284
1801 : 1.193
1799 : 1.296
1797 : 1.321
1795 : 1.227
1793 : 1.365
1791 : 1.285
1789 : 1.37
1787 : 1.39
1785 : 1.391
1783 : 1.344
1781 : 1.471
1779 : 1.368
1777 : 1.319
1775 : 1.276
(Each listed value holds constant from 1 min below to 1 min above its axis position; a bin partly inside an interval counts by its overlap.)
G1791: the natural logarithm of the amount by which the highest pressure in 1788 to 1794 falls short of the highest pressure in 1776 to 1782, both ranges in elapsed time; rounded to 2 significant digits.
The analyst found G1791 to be -2.3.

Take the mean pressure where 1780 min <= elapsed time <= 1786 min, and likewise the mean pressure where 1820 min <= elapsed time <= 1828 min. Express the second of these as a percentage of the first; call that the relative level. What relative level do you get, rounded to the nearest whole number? 61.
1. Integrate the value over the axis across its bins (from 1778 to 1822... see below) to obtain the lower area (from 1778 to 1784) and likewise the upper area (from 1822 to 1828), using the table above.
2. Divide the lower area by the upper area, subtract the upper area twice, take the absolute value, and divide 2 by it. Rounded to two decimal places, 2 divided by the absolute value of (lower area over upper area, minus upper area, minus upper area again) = 0.21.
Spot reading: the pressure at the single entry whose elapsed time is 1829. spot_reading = 1.235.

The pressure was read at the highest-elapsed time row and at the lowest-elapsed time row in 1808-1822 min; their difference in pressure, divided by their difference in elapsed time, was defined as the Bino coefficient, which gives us -0.042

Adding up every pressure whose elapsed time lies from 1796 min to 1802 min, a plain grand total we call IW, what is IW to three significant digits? 3.81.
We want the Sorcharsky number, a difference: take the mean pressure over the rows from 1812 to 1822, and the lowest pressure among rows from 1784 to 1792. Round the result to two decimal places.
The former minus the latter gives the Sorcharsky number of -0.45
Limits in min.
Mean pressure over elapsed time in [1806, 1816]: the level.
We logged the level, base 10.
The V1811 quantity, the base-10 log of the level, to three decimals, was 0.048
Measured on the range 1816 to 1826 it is -0.114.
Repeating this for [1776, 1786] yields 0.139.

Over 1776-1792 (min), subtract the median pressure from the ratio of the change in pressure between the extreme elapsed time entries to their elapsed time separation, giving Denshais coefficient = -1.37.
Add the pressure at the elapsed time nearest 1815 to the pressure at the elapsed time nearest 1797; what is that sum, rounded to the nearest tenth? 2.2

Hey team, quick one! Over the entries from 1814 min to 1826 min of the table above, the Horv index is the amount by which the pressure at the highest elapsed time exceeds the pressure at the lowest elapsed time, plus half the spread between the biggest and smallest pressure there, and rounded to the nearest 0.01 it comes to 0.11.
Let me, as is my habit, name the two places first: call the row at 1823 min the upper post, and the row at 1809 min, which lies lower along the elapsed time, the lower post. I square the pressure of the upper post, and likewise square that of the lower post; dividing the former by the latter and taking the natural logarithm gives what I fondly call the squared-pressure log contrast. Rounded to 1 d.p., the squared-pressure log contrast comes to -1.1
